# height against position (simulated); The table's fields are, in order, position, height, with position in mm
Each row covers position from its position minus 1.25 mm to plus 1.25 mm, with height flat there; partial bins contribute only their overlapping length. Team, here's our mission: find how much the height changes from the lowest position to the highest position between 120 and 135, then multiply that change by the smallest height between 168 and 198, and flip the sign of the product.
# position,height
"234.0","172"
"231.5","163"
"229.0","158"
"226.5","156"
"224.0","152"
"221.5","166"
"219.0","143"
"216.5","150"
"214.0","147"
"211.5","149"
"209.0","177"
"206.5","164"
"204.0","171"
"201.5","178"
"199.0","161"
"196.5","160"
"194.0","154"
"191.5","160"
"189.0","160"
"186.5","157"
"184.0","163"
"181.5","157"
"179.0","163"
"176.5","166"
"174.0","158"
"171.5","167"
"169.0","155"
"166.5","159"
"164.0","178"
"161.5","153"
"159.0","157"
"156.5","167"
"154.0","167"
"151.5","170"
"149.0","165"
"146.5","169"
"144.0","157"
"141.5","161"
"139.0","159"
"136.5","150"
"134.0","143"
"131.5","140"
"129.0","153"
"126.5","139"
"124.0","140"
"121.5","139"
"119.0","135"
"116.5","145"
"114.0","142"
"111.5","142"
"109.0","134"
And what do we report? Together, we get -616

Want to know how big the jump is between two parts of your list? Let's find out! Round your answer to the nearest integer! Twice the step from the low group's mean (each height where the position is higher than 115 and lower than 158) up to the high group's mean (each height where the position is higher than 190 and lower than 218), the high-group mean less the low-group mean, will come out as 16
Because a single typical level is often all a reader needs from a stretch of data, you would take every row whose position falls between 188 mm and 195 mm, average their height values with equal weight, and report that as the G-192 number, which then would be 158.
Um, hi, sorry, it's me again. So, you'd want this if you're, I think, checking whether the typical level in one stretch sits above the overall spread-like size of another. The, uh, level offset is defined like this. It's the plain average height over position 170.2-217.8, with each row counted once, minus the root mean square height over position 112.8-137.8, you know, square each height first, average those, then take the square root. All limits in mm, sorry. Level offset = 18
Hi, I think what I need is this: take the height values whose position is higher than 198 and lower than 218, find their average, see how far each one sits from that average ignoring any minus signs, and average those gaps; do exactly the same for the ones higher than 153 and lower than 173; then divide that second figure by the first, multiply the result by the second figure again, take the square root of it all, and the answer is 2.1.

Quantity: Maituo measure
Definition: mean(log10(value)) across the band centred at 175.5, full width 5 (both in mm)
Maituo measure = 2.21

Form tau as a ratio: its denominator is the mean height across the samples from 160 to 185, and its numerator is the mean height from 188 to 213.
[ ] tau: 1.01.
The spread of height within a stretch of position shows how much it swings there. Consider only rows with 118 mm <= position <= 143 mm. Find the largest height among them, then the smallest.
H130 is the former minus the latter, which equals 26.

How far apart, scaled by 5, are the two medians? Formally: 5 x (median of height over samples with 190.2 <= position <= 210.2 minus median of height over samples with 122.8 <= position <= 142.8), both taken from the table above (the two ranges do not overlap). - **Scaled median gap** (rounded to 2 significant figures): 80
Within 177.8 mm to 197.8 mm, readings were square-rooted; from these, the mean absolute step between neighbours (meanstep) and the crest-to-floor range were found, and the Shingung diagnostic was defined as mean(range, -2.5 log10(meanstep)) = 1.09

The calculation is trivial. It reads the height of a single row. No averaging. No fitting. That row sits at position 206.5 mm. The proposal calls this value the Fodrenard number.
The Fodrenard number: 164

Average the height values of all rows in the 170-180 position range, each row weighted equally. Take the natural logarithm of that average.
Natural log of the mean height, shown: 5.10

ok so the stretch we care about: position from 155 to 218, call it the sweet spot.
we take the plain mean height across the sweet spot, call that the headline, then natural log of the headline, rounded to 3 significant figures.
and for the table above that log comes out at 5.08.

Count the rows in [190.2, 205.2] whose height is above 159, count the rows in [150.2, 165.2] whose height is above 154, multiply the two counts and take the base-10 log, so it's 1.4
